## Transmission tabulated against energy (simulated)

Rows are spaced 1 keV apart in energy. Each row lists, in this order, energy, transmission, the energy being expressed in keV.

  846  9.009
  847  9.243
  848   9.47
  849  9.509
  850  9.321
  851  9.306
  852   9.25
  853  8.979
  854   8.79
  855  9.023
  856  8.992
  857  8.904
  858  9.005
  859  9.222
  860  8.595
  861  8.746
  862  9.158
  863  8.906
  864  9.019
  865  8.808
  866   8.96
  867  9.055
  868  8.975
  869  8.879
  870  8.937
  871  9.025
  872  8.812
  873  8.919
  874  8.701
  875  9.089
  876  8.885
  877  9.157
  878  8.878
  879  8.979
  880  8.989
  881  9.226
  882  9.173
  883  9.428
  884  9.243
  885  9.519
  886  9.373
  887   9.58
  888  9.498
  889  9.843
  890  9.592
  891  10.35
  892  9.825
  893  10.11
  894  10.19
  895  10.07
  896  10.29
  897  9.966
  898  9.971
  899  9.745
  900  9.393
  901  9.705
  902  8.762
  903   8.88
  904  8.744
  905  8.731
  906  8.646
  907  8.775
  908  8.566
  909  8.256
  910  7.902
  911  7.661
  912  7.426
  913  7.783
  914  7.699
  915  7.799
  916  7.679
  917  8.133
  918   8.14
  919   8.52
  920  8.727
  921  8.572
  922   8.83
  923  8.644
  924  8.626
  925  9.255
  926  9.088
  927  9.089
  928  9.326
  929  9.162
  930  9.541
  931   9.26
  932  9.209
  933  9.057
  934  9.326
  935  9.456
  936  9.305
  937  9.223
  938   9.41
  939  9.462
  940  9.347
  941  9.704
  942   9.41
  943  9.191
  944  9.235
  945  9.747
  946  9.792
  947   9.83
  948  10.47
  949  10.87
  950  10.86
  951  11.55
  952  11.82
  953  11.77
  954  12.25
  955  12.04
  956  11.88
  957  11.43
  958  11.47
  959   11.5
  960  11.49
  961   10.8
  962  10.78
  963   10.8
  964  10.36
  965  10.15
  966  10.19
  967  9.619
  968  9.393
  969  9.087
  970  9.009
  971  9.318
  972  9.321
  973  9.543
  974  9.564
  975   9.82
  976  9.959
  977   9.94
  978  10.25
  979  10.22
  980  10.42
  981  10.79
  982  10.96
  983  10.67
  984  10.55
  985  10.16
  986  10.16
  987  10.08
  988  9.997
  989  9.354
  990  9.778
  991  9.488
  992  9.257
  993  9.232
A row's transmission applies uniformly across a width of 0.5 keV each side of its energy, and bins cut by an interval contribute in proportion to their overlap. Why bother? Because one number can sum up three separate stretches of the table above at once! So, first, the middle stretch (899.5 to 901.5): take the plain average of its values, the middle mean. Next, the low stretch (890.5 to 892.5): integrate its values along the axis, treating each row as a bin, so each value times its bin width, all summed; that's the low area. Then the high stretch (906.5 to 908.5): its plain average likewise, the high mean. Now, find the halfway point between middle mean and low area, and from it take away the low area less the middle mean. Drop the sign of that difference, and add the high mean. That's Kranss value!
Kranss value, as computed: 12.9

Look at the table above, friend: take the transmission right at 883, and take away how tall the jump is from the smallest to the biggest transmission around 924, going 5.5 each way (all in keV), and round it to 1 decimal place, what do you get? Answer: 8.6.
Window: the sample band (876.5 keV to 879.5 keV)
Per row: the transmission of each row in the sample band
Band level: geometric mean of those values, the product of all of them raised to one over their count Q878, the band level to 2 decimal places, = 9.00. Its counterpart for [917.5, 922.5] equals 8.55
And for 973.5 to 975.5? 9.69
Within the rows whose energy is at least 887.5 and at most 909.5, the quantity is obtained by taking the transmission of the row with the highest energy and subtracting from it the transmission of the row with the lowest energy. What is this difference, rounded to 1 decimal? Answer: -1.2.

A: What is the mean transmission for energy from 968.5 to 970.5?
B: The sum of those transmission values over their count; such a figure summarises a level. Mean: 9.0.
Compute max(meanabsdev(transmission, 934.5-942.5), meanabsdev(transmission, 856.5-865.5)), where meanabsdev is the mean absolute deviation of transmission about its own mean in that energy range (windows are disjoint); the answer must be 0.2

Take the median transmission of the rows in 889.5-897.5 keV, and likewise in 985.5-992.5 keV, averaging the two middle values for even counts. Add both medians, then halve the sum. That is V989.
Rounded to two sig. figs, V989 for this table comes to 9.9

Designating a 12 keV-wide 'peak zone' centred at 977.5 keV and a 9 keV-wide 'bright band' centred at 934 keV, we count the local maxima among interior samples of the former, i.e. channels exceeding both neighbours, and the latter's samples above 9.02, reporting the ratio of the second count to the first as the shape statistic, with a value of 3.0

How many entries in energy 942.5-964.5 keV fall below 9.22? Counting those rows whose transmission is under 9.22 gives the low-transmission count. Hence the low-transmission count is 1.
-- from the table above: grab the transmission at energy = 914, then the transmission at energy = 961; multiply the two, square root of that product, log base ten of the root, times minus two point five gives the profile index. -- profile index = -2.40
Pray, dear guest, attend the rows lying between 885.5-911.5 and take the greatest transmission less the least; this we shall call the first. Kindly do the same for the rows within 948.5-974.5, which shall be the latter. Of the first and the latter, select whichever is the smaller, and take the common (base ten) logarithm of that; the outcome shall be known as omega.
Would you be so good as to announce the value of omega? 0.43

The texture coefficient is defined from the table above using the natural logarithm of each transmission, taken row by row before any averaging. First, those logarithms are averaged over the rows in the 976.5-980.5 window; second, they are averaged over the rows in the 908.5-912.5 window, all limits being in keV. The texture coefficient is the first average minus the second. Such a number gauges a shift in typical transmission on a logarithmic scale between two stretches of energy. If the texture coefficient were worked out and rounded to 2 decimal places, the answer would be 0.27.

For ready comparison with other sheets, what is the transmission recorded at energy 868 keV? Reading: 8.975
